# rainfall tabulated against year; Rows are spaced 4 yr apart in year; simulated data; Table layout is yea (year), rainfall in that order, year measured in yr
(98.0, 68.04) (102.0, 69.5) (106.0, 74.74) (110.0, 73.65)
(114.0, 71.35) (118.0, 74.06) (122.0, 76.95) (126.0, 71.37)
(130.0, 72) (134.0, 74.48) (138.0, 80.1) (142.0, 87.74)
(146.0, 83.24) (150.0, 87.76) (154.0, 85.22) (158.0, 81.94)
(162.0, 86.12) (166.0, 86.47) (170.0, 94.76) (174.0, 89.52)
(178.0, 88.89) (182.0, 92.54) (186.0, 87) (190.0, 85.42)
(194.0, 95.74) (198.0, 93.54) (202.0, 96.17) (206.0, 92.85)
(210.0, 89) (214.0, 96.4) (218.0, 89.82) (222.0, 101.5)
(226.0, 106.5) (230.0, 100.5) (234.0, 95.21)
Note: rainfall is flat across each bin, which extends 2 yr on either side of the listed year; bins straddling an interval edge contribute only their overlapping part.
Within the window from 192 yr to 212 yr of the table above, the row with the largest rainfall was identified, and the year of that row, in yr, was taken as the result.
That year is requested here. 202.0 yr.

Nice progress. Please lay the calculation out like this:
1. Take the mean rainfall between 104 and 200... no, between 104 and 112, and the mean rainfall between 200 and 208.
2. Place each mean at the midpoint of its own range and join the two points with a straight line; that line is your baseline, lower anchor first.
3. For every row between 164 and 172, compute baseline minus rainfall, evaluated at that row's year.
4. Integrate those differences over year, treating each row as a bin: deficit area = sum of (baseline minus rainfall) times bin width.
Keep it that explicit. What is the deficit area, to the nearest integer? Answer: -30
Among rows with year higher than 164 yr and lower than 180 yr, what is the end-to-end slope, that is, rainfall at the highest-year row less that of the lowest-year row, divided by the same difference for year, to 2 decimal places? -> 0.20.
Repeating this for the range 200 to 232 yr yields 0.15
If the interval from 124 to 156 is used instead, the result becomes 0.49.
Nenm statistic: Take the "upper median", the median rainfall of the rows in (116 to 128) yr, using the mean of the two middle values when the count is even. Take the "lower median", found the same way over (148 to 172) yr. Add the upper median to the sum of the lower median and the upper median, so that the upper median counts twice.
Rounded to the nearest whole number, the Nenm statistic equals 234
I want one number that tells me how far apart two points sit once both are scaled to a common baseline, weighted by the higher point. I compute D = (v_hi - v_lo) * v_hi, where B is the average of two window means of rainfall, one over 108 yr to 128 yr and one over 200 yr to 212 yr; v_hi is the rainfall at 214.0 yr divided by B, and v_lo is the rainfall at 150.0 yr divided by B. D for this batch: 0.12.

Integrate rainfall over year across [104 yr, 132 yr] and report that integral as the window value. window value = 2056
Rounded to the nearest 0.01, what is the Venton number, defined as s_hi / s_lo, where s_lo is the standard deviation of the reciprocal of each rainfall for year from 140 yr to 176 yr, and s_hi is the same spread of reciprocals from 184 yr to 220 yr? 1.03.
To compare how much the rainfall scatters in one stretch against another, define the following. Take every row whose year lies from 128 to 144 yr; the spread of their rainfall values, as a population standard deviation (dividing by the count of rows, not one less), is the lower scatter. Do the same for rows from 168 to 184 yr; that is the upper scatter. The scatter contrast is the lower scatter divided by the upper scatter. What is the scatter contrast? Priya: 2.55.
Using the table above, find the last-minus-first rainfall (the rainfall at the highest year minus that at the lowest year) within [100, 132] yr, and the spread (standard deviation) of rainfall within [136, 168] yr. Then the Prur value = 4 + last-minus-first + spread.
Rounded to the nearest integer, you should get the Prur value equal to 9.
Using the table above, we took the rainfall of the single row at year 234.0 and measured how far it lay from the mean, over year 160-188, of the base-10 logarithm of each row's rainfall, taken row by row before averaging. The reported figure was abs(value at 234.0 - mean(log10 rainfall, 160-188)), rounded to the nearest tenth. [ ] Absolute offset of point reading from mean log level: 93.3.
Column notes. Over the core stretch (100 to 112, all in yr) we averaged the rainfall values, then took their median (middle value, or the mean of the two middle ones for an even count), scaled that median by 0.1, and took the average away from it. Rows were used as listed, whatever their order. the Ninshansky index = -65.3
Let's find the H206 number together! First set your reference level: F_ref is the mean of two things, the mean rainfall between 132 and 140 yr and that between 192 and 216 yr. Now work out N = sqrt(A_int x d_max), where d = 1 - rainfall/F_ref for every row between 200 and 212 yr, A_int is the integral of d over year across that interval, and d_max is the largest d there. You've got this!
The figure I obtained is 0.20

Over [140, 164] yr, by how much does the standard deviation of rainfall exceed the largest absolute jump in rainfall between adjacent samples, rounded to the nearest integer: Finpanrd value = -2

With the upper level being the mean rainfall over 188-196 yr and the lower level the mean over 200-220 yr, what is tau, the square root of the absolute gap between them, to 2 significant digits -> 1.5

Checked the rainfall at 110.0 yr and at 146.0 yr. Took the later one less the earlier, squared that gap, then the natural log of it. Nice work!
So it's 4.5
